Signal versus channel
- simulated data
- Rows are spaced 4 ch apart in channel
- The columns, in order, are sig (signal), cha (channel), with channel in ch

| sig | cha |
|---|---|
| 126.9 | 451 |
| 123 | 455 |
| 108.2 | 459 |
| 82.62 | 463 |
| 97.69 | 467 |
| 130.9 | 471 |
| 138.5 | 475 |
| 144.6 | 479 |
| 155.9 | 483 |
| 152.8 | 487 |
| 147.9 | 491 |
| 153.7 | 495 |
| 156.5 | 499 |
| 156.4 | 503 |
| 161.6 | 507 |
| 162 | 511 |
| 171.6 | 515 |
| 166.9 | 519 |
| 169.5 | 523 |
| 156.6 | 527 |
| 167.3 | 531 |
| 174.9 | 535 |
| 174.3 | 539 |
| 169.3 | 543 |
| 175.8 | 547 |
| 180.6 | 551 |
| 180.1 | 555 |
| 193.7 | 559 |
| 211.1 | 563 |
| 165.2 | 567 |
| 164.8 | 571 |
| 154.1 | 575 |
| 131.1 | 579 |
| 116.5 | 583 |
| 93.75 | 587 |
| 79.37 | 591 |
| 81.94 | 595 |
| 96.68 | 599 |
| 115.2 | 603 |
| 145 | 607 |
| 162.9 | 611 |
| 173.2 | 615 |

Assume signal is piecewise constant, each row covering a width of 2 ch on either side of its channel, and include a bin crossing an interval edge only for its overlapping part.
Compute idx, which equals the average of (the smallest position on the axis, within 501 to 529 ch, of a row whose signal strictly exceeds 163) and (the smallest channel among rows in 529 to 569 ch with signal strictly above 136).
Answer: 523 ch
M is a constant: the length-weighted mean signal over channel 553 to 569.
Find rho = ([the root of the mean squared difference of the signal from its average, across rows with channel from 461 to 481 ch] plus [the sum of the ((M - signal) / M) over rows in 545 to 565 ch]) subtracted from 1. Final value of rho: -23.3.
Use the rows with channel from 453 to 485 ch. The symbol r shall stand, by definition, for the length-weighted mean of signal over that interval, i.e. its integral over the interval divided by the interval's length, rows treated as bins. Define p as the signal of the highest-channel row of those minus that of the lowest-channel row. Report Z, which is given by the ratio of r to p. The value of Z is 4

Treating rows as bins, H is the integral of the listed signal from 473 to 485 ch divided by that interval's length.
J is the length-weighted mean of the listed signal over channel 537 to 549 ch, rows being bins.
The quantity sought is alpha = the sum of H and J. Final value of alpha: 319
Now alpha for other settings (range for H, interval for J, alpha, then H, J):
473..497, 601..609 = 279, 149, 130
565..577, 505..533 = 326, 161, 165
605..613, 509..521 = 321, 154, 167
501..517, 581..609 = 267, 163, 104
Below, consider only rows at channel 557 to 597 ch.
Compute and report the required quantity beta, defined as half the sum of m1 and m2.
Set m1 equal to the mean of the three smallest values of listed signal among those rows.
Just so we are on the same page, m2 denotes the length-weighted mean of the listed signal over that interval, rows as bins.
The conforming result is 112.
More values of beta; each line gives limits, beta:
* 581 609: 95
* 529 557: 172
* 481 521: 155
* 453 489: 111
